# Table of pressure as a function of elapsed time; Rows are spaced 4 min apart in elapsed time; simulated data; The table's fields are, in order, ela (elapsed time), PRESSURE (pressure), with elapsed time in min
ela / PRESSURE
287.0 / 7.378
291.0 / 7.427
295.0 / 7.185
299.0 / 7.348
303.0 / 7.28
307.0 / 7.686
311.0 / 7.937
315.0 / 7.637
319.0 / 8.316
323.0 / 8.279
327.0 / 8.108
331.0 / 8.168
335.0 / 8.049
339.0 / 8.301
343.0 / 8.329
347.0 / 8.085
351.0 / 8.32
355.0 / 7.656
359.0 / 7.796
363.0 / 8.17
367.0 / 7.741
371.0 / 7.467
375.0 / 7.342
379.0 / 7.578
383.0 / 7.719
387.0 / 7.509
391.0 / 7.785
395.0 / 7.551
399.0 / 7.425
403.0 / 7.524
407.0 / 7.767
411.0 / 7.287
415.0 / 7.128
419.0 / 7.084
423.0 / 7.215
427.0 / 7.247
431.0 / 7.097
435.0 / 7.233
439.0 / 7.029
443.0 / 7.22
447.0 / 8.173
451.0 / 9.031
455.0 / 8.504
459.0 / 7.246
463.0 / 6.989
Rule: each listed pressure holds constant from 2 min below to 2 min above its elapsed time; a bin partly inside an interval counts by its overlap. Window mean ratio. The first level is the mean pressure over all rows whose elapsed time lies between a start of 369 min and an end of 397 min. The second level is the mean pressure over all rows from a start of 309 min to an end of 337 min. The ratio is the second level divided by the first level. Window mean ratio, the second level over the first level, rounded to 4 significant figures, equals 1.067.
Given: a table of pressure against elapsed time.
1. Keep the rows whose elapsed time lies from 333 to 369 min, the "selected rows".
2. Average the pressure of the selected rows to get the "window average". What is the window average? 8.05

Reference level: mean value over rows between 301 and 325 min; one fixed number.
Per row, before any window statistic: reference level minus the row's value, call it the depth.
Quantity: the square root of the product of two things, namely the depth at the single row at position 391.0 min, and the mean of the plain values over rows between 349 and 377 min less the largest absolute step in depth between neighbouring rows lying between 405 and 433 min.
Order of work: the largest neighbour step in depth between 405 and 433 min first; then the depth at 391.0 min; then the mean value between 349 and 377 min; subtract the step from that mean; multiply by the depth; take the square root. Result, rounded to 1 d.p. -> 0.7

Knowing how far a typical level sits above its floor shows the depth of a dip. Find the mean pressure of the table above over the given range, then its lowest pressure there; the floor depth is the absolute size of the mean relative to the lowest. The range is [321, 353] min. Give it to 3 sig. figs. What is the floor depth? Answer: 0.156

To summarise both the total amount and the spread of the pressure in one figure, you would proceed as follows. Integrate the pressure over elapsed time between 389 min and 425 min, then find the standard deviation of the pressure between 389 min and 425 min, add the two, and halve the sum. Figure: 134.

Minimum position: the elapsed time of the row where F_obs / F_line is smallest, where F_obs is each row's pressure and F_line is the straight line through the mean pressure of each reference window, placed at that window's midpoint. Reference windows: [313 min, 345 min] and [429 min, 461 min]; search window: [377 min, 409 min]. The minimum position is 399.0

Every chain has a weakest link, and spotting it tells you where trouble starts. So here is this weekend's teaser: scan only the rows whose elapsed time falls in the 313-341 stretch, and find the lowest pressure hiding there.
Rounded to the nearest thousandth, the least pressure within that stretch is 7.637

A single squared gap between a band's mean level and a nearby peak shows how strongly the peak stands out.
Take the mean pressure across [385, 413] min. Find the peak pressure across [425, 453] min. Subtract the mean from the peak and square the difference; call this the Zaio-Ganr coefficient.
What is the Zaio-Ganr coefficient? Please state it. 2.19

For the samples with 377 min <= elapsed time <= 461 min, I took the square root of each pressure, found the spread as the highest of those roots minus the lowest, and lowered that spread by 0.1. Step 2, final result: 0.25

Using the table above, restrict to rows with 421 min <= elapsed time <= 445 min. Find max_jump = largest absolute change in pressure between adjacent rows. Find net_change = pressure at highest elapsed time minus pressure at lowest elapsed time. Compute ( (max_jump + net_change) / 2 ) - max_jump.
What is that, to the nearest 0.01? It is -0.10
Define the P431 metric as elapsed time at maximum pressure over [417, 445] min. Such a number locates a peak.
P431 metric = 427.0 min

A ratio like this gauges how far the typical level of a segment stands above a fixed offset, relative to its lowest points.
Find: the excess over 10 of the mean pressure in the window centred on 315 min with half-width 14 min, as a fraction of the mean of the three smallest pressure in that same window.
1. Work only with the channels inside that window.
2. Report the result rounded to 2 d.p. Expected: -0.28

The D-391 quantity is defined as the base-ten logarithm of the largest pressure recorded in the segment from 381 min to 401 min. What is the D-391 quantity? 0.891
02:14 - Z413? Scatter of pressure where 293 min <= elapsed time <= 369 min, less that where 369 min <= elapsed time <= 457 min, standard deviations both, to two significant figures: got -0.12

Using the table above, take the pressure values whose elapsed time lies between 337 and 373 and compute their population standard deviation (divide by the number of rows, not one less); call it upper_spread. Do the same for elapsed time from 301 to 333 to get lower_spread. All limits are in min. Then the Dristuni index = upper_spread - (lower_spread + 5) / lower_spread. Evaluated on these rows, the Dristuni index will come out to -15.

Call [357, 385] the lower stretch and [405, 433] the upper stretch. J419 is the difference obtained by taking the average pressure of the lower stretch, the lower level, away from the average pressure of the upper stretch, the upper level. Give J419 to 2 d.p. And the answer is -0.43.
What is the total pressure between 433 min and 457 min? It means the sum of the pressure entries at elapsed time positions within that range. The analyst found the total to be 47.2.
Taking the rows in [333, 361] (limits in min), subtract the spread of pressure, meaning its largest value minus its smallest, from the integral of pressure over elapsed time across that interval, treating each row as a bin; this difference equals 225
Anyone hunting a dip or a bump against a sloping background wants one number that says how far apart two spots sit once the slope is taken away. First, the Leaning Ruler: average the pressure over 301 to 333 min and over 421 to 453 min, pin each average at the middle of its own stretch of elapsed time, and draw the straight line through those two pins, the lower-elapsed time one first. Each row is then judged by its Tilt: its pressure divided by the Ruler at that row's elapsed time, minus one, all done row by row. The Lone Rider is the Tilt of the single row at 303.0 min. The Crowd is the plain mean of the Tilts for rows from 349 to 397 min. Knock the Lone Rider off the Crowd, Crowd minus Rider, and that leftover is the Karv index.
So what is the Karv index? 0.08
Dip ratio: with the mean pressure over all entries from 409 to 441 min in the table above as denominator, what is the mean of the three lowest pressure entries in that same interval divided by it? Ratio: 0.987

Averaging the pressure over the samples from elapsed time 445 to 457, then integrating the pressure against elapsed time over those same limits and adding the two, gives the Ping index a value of 111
